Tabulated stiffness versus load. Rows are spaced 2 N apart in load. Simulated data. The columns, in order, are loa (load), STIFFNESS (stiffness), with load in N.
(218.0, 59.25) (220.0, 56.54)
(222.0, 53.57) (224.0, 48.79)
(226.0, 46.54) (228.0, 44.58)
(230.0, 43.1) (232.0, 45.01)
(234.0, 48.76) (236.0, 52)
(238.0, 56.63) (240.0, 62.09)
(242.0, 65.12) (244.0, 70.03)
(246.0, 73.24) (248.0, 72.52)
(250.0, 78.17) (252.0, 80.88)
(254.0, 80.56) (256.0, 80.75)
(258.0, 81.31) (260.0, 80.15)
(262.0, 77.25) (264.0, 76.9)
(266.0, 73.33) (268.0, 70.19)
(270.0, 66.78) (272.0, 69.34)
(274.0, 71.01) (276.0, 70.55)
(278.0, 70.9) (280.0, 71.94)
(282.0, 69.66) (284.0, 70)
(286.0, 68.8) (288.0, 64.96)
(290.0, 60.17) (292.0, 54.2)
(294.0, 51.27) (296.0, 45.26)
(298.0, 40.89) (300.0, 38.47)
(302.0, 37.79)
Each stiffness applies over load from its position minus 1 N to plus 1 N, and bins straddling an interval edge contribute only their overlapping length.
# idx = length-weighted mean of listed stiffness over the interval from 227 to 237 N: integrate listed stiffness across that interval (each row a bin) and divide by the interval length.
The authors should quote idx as 47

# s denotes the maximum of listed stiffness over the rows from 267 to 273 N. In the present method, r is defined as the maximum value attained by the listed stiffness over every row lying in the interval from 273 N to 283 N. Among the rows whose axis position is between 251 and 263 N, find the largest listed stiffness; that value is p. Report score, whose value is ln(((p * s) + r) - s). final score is 8.65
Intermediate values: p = 81.31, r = 71.94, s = 70.19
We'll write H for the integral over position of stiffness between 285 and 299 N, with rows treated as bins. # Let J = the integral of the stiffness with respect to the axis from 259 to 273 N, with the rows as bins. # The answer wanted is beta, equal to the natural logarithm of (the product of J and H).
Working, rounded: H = 771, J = 1028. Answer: 13.6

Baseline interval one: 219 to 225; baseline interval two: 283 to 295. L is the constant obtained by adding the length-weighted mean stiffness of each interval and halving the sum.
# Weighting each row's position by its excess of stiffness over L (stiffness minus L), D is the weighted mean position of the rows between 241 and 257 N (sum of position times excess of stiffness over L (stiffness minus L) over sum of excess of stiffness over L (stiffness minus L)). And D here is 250.3 N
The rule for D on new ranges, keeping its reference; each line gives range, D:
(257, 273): 263.7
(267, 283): 275.3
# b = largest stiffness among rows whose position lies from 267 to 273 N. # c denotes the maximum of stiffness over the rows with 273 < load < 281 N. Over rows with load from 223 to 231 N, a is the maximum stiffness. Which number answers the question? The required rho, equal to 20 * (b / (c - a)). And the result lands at 61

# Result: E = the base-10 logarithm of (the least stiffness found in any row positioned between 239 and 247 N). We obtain 1.79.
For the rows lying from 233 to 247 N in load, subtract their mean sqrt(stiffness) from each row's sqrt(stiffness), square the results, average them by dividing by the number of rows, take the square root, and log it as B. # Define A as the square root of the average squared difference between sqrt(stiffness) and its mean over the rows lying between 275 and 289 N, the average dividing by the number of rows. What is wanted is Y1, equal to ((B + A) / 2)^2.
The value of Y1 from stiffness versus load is 0.112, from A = 0.13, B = 0.54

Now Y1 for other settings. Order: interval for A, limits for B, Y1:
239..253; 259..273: 0.099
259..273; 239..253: 0.099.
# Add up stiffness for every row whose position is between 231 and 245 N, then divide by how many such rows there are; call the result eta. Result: 57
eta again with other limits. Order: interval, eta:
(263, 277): 71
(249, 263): 80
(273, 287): 70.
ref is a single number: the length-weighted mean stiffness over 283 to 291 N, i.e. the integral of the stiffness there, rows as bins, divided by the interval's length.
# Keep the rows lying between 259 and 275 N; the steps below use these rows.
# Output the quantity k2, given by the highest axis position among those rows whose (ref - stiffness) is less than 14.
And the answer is 274.0 N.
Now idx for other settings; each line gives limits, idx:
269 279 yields 70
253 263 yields 80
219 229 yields 50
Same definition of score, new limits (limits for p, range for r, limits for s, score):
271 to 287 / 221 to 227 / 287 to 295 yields 8.45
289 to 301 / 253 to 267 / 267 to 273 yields 8.35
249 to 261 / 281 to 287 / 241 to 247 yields 8.69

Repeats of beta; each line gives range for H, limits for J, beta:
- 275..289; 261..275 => 13.8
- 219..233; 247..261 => 13.5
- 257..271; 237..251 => 13.8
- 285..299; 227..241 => 13.2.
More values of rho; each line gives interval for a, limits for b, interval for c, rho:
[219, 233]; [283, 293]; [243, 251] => 65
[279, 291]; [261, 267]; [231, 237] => -77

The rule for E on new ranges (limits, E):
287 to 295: 1.71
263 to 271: 1.82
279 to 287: 1.84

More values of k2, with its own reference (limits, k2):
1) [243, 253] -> 252.0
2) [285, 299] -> 292.0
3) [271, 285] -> 284.0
